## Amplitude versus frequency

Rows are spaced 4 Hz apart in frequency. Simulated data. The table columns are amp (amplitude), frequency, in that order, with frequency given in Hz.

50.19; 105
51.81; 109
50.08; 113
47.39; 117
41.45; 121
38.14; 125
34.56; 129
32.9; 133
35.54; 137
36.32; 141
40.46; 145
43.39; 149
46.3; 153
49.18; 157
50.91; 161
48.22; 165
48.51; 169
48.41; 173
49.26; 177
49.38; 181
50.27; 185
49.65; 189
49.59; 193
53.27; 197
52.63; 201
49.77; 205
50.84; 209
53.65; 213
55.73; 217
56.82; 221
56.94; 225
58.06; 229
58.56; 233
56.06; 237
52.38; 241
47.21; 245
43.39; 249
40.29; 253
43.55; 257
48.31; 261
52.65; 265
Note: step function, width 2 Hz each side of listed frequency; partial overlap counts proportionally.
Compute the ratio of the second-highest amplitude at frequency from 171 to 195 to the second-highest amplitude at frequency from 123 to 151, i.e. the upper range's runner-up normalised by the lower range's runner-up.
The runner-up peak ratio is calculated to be 1.23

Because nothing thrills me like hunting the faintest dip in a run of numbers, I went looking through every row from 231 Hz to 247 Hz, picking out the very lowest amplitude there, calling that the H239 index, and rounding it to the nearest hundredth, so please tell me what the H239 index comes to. 47.21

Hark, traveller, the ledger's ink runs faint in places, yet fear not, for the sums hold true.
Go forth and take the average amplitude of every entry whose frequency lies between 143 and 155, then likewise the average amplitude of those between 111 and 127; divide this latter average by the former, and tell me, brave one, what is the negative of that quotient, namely -1.02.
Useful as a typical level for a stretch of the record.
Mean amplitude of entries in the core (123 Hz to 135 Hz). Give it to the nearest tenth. 35.2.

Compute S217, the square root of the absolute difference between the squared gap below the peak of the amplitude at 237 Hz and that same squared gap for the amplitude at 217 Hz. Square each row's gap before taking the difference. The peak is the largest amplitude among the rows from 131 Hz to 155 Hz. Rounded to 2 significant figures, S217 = 2.5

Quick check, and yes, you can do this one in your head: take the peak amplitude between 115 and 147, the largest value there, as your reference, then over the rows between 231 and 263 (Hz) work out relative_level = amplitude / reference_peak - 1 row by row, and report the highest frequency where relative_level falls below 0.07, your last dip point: 261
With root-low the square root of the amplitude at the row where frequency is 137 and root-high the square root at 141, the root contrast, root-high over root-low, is 1.01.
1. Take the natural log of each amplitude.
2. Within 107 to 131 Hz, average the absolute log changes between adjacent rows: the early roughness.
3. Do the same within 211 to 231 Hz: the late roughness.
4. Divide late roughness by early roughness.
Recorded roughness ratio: 0.24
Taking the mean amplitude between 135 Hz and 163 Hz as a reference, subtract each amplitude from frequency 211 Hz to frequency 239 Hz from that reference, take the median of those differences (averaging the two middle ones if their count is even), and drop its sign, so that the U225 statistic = 14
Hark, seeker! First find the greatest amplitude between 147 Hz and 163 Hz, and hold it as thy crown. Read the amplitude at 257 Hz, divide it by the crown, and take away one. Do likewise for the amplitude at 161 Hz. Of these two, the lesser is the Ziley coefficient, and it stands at -0.14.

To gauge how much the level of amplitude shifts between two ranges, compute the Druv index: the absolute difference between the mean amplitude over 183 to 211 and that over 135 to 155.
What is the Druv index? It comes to 10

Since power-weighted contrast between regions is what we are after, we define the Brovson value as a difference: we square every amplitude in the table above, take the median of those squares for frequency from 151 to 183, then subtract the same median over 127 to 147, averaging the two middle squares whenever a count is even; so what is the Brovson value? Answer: 1123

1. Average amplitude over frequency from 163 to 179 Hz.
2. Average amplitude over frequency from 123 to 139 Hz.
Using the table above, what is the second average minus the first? -13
